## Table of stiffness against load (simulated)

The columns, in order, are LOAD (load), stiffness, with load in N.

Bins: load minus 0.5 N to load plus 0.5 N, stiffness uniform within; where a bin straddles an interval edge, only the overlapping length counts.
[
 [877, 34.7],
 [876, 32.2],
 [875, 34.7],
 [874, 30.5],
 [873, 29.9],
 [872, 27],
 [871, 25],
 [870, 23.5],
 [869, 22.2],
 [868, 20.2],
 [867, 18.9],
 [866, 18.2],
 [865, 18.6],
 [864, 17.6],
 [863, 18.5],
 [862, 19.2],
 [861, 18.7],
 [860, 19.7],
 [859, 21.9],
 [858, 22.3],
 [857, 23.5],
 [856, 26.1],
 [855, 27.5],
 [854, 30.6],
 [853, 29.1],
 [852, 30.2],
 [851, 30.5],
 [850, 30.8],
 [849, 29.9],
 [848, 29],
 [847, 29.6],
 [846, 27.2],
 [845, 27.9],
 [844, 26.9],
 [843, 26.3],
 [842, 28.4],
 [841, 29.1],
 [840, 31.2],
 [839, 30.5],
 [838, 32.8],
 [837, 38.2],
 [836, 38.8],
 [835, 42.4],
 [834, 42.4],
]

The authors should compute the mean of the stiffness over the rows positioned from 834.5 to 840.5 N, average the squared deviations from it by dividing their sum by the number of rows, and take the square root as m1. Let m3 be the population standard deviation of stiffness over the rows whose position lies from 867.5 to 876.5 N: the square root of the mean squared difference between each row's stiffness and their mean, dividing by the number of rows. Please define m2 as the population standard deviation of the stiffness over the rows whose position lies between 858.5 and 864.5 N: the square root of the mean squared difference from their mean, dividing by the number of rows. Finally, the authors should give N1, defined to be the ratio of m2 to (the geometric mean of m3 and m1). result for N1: 0.3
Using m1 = 4.4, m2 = 1.3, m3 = 4.6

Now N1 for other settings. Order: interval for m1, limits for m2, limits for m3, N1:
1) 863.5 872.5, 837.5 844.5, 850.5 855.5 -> 1.1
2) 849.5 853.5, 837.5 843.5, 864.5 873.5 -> 1.3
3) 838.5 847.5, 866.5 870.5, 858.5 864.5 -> 1.2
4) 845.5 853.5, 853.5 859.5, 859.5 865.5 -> 3.7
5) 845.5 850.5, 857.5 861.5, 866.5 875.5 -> 0.6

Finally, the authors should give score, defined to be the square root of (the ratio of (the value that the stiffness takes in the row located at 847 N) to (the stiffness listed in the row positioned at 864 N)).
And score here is 1.3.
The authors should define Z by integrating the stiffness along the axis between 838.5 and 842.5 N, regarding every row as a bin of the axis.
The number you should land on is 119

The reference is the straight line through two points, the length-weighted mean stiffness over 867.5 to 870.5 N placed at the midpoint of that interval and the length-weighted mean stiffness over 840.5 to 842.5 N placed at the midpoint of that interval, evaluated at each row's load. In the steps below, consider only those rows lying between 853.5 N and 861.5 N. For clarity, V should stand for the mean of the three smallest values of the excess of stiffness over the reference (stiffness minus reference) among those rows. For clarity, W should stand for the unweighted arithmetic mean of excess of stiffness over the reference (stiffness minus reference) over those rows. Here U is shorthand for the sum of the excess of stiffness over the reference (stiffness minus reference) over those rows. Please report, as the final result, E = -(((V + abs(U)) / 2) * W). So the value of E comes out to 2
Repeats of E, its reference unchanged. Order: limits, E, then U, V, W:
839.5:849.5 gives -1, 5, -1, 0.5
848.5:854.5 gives -52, 23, 3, 3.9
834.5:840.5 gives -111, 35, 2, 5.9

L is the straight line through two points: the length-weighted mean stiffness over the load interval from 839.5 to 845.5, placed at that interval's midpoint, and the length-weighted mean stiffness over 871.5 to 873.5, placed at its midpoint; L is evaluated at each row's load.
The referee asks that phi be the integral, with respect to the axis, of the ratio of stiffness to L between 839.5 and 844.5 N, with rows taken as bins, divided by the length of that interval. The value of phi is 1.00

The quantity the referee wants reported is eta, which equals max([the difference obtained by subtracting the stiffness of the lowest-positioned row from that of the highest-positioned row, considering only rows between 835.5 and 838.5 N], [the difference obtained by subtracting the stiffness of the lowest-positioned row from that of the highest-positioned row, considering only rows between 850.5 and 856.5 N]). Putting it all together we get -4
